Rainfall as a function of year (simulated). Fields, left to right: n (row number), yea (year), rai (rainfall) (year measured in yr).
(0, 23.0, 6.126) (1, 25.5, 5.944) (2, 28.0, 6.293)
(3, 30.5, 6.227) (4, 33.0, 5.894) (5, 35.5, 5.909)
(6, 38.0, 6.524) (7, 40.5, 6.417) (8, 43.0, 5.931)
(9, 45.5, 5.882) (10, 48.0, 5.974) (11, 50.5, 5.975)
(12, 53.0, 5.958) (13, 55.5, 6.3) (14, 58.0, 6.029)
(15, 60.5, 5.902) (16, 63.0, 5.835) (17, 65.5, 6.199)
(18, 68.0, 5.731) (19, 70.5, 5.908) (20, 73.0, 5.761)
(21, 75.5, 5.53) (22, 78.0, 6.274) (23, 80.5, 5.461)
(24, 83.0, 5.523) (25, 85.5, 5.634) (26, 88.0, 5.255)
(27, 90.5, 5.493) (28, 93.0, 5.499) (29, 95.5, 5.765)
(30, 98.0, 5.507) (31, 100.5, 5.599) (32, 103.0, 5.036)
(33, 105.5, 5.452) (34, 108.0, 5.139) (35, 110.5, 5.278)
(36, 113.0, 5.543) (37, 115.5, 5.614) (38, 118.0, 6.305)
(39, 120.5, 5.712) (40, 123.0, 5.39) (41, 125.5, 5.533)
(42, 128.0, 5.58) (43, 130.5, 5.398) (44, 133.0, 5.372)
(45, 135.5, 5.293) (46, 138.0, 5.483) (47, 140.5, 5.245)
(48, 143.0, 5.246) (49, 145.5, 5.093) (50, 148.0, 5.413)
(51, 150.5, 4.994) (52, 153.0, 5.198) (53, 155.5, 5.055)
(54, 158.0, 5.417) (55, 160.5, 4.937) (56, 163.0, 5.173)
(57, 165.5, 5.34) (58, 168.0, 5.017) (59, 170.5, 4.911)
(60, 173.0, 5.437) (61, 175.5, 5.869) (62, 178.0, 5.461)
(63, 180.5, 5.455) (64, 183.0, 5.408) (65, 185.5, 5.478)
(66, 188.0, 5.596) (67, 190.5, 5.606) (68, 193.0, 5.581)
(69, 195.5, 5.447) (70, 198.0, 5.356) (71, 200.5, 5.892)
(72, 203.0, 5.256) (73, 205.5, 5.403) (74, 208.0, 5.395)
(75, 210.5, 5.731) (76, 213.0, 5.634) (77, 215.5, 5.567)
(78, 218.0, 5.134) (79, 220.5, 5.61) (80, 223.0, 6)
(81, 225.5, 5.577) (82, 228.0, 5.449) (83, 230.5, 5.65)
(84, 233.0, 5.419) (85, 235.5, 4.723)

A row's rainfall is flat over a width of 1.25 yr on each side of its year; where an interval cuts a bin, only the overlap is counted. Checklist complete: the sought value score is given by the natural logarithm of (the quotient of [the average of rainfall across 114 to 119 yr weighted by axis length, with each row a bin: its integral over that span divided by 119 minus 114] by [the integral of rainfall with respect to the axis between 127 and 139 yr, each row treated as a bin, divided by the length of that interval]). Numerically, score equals 0.09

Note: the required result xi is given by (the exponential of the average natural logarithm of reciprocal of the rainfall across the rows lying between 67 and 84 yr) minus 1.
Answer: -0.826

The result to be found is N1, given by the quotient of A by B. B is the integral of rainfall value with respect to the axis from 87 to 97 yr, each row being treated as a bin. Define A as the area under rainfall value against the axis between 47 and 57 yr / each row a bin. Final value 1.099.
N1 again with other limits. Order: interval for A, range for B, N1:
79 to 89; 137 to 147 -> 1.043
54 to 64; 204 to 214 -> 1.088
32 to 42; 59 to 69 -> 1.044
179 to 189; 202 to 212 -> 1.005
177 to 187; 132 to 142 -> 1.020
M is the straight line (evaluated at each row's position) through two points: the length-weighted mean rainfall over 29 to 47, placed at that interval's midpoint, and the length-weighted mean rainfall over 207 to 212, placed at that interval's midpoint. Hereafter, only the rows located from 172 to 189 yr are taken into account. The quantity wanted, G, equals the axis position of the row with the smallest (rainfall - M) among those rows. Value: 173.0 yr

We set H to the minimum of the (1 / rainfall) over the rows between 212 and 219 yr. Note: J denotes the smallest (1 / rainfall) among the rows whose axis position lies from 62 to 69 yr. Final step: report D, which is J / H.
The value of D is 0.91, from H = 0.177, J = 0.161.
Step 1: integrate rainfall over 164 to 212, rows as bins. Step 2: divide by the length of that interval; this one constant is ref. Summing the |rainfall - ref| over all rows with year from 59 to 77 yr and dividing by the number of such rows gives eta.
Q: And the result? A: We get 0.38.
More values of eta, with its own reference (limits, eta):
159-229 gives 0.19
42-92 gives 0.39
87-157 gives 0.20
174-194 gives 0.11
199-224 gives 0.23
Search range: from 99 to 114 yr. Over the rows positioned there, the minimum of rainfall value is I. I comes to 5.036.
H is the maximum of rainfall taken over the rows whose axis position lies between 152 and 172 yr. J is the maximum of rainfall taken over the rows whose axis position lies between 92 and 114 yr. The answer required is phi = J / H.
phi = 1.06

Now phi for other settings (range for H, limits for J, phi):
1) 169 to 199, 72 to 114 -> 1.07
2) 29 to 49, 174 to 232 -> 0.92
